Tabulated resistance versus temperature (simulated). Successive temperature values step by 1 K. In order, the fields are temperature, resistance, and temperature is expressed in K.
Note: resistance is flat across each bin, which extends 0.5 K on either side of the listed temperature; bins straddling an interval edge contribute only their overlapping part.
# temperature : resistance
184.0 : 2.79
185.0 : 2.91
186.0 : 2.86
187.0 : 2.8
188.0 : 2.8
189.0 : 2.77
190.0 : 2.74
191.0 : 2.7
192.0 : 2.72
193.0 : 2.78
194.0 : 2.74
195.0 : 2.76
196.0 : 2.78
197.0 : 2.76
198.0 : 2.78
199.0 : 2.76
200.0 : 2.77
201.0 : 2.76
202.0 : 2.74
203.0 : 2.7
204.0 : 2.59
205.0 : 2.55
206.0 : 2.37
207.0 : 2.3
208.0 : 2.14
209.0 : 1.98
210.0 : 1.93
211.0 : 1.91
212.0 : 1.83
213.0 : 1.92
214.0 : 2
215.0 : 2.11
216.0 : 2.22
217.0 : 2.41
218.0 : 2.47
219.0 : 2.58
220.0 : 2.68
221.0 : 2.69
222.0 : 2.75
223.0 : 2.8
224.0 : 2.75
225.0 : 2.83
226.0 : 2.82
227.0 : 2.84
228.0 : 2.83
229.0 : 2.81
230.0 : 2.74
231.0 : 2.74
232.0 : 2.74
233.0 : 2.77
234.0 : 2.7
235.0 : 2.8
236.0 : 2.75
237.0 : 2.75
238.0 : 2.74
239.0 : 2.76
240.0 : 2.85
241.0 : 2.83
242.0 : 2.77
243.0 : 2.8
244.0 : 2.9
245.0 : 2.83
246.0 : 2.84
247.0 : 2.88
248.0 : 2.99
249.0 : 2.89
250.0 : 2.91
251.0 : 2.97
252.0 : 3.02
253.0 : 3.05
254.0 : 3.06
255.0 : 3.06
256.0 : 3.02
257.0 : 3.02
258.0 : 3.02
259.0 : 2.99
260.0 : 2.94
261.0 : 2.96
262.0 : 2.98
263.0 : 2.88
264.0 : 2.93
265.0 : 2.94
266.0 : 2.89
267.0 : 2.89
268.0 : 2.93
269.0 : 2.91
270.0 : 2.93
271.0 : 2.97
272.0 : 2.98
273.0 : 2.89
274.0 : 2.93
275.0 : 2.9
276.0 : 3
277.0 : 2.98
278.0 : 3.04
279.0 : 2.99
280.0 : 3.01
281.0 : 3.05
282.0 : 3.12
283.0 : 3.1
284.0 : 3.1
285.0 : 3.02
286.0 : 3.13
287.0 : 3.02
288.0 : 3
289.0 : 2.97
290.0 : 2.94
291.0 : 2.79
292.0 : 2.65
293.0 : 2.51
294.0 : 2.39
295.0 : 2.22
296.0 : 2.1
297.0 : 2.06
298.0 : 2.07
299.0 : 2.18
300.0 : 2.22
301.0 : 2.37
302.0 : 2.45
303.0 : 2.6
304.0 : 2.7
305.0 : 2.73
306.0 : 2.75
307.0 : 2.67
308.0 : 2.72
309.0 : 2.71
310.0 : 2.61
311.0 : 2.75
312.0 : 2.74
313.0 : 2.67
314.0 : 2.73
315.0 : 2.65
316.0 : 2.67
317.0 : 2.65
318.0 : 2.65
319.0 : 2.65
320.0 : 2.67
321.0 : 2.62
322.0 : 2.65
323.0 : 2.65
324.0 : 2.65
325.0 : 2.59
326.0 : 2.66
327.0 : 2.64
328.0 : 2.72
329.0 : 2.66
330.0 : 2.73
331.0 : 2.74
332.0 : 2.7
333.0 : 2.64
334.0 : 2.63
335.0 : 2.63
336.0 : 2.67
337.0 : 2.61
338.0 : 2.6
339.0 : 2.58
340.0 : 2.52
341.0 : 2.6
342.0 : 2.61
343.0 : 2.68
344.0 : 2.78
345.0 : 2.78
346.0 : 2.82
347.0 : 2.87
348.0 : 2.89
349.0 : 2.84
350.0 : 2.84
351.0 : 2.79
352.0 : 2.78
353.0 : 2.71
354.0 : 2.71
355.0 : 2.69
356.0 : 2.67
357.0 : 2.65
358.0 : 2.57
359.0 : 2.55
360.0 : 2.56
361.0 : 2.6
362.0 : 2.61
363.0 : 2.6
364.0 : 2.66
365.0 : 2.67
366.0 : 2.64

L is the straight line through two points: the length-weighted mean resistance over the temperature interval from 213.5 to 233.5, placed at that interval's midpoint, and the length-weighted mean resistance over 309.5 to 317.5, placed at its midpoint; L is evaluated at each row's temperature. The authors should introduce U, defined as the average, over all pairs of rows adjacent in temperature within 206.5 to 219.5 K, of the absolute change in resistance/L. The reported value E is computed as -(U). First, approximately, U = 0.039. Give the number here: -0.039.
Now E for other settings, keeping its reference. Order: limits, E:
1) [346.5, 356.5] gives -0.010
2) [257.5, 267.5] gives -0.014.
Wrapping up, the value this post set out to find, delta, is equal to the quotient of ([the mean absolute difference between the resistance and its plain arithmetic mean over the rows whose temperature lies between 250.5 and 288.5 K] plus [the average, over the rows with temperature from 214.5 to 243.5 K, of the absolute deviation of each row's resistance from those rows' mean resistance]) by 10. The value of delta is 0.017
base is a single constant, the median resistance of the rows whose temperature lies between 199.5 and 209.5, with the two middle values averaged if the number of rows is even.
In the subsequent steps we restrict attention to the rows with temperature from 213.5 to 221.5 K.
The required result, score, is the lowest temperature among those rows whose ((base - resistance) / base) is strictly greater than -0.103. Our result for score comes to 214.0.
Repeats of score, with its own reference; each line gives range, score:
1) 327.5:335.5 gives 328.0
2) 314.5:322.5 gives 315.0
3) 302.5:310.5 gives 303.0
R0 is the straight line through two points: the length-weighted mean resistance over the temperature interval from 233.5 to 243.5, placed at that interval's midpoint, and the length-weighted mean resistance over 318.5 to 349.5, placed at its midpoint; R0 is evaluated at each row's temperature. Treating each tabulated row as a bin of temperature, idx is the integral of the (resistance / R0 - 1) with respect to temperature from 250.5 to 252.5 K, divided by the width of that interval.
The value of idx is 0.08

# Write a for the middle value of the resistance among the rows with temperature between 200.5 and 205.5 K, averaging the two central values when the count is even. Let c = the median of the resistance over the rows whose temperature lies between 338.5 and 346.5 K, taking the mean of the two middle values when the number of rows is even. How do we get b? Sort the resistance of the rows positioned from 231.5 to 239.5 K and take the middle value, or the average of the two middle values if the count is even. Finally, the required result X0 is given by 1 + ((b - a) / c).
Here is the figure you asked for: 1.02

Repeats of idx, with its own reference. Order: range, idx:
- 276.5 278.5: 0.10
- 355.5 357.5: 0.00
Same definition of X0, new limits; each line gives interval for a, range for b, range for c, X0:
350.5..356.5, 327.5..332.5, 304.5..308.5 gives 1.00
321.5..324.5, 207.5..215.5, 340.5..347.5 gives 0.75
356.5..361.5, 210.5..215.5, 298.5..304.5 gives 0.73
